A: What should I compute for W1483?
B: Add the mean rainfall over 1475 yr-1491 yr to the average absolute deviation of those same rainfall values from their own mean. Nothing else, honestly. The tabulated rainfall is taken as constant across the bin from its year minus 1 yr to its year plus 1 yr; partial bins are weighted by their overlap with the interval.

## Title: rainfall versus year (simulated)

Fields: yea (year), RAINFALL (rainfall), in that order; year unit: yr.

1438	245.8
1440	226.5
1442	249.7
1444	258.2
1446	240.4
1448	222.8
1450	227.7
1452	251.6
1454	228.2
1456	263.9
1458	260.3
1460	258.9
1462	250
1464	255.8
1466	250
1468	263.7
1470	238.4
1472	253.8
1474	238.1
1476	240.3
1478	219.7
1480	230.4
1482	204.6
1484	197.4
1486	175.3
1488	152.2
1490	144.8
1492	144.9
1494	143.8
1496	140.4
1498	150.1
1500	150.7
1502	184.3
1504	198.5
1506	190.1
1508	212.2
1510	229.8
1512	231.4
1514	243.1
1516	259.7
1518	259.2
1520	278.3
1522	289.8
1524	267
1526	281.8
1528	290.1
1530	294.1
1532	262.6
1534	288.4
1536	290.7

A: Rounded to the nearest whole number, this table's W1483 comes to 224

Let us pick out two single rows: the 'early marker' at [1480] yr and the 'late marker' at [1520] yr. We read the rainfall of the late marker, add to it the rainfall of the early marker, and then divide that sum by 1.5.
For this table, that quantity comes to 339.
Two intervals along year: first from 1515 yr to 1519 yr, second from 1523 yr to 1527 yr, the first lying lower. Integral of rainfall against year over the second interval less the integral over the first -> 60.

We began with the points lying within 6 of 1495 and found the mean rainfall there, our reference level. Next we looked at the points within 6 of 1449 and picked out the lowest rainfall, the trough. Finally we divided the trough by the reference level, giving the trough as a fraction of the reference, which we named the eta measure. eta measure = 1.5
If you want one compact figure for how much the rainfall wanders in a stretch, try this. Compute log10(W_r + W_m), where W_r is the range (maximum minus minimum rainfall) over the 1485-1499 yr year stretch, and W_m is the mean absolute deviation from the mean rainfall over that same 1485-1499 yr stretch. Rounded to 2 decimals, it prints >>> 1.63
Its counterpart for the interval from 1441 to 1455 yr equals 1.67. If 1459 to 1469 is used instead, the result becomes 1.26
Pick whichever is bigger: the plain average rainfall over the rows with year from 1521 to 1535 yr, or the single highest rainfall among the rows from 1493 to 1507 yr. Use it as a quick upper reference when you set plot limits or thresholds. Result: 282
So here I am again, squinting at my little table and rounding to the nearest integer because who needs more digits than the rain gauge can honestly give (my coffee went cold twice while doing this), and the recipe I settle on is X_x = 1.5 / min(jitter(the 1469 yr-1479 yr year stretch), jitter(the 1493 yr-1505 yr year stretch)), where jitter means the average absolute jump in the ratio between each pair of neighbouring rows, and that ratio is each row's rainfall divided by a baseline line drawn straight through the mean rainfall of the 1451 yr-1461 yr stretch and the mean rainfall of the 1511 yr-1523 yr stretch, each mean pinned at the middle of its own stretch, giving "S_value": 32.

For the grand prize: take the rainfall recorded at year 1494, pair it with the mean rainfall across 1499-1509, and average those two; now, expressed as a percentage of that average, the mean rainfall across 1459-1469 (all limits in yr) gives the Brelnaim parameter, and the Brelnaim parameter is 155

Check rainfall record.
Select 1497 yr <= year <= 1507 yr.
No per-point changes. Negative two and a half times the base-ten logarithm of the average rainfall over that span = -5.61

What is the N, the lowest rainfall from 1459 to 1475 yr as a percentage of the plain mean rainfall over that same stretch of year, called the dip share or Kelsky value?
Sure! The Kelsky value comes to 95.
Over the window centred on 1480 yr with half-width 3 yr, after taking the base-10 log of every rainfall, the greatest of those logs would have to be 2.36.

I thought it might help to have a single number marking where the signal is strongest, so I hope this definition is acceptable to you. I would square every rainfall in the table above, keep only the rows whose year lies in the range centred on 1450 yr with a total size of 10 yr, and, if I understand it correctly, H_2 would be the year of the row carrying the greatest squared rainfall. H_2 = 1452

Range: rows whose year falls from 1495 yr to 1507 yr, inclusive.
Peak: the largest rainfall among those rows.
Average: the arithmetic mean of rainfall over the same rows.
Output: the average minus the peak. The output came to -29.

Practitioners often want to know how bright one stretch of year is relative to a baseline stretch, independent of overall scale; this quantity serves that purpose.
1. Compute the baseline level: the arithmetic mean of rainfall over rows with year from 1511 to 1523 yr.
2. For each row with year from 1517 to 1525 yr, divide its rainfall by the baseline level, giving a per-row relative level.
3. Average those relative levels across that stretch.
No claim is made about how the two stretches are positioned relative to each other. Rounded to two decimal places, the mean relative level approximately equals 1.05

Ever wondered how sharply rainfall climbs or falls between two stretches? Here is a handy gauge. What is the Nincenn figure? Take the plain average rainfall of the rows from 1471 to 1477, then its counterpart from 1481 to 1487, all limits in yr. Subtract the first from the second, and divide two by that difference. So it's -0.04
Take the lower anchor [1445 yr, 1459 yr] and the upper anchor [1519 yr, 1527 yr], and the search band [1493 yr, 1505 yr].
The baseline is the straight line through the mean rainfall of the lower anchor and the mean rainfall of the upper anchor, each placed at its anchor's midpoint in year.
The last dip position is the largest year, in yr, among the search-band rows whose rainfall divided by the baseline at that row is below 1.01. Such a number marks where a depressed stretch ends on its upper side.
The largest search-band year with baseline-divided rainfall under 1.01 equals 1504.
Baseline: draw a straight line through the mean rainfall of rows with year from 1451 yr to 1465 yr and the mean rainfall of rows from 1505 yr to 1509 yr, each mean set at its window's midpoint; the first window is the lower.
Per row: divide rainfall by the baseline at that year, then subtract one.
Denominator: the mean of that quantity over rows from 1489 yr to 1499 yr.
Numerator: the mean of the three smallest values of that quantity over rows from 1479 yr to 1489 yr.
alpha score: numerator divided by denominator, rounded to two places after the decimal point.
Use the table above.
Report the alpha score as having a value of 0.67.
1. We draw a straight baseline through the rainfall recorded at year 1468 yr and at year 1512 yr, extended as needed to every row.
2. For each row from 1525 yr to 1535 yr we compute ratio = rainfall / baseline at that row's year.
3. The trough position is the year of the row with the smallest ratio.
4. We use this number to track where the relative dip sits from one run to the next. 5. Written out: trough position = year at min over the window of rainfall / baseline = 1532 yr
